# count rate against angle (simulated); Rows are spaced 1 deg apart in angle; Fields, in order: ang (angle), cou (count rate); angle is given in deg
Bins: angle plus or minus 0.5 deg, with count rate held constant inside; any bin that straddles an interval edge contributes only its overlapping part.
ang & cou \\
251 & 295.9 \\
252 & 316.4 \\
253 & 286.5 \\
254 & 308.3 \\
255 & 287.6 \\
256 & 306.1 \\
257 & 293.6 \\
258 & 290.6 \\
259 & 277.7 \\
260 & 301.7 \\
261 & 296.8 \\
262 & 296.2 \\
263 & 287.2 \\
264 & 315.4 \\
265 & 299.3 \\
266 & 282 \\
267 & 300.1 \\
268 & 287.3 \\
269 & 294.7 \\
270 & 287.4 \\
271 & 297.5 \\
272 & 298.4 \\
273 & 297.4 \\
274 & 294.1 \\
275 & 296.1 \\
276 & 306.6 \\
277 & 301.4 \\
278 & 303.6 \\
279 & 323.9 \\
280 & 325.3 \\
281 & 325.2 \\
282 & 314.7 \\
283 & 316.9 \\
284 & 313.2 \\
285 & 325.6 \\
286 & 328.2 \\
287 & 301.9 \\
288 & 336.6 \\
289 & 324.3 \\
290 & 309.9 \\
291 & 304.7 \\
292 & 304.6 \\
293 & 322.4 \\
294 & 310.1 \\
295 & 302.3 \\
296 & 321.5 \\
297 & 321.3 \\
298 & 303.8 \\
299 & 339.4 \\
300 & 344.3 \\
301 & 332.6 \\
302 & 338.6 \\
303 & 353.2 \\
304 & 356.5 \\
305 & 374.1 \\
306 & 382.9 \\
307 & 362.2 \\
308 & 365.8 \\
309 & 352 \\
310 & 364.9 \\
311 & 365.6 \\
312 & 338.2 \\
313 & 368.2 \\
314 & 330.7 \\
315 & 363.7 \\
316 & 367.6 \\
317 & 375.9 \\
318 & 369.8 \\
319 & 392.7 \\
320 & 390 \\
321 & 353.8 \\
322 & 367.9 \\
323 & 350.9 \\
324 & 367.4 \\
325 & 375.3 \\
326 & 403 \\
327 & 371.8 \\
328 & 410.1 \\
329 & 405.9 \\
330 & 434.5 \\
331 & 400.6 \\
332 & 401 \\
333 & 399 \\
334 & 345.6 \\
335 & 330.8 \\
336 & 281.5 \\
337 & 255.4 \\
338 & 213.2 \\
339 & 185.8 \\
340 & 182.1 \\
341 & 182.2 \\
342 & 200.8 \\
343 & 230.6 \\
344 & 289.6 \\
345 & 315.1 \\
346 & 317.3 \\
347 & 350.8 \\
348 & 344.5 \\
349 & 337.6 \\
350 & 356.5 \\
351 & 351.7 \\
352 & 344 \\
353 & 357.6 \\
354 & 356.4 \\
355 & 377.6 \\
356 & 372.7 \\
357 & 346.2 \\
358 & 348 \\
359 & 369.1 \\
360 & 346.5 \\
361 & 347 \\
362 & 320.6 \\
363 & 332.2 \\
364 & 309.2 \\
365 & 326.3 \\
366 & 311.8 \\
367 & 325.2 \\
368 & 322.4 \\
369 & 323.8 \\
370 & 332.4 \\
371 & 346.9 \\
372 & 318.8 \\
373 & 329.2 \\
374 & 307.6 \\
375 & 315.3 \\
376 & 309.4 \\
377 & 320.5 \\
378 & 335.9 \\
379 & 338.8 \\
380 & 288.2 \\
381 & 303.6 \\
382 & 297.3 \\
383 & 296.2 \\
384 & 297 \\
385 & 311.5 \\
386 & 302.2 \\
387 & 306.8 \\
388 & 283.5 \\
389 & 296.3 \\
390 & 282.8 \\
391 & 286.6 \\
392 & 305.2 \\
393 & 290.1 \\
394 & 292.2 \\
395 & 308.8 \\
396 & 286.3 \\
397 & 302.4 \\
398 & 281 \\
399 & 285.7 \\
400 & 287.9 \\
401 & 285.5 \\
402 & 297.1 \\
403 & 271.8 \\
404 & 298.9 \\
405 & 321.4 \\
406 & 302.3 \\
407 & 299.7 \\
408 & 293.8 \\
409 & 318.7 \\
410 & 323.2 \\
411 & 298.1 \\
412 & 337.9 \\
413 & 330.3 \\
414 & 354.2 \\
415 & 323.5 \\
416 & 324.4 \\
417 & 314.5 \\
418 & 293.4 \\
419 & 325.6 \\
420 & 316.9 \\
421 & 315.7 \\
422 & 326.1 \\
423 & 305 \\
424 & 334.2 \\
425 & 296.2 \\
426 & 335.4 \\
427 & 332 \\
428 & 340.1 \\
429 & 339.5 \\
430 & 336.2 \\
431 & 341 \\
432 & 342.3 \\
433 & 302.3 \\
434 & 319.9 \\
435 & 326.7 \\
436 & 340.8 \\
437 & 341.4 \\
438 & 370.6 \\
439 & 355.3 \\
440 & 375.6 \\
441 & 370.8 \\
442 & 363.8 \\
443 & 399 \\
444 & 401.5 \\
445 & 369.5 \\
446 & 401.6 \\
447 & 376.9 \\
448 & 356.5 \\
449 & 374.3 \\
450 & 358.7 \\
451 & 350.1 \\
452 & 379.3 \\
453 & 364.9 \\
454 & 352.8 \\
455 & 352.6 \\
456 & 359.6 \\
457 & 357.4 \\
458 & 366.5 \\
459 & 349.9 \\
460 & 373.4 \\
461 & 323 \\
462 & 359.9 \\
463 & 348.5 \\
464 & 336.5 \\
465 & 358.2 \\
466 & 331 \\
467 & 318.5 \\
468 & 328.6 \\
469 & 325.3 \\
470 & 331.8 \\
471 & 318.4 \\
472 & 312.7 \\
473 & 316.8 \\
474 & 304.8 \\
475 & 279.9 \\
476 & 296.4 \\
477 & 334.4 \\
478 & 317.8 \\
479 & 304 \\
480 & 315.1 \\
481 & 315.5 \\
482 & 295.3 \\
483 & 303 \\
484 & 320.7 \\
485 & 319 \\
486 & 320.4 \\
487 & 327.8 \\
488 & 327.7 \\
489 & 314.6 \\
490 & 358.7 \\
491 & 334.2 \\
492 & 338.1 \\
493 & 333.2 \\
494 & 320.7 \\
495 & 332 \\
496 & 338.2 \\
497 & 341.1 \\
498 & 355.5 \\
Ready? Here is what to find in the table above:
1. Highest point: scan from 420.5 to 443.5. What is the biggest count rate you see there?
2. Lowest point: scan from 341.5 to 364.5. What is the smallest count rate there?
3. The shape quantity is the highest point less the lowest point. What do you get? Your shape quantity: 198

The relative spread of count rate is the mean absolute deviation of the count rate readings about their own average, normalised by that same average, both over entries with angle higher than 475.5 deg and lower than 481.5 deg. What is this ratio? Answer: 0.029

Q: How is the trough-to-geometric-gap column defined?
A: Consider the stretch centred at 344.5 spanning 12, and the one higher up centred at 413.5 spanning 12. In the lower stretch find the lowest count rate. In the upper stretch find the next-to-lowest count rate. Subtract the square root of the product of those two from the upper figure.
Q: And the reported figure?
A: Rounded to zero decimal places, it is 62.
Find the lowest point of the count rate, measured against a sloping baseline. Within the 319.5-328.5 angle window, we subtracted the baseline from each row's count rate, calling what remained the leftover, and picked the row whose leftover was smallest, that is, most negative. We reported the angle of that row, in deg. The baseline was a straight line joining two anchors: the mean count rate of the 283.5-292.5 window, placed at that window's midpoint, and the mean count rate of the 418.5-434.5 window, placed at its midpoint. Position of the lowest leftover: 323 deg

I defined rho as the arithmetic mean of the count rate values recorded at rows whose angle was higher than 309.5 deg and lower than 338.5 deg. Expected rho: 362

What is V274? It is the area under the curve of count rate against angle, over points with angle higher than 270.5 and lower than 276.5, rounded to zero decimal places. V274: 1790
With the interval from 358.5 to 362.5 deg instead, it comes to 1383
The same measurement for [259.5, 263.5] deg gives 1182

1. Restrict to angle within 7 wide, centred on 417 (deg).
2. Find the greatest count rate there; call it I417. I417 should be 354.2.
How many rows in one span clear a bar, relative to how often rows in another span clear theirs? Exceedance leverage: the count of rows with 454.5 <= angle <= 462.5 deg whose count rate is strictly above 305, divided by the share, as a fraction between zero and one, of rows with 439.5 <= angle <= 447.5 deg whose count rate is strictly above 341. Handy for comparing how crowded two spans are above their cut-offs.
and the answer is 8.0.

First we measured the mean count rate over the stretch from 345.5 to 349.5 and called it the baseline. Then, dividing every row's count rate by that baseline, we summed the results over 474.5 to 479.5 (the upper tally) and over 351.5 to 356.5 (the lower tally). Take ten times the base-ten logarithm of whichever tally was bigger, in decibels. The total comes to 7.29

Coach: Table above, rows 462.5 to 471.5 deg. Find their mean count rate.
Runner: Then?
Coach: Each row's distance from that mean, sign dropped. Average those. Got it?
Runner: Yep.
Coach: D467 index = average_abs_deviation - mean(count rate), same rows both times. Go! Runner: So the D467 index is -323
